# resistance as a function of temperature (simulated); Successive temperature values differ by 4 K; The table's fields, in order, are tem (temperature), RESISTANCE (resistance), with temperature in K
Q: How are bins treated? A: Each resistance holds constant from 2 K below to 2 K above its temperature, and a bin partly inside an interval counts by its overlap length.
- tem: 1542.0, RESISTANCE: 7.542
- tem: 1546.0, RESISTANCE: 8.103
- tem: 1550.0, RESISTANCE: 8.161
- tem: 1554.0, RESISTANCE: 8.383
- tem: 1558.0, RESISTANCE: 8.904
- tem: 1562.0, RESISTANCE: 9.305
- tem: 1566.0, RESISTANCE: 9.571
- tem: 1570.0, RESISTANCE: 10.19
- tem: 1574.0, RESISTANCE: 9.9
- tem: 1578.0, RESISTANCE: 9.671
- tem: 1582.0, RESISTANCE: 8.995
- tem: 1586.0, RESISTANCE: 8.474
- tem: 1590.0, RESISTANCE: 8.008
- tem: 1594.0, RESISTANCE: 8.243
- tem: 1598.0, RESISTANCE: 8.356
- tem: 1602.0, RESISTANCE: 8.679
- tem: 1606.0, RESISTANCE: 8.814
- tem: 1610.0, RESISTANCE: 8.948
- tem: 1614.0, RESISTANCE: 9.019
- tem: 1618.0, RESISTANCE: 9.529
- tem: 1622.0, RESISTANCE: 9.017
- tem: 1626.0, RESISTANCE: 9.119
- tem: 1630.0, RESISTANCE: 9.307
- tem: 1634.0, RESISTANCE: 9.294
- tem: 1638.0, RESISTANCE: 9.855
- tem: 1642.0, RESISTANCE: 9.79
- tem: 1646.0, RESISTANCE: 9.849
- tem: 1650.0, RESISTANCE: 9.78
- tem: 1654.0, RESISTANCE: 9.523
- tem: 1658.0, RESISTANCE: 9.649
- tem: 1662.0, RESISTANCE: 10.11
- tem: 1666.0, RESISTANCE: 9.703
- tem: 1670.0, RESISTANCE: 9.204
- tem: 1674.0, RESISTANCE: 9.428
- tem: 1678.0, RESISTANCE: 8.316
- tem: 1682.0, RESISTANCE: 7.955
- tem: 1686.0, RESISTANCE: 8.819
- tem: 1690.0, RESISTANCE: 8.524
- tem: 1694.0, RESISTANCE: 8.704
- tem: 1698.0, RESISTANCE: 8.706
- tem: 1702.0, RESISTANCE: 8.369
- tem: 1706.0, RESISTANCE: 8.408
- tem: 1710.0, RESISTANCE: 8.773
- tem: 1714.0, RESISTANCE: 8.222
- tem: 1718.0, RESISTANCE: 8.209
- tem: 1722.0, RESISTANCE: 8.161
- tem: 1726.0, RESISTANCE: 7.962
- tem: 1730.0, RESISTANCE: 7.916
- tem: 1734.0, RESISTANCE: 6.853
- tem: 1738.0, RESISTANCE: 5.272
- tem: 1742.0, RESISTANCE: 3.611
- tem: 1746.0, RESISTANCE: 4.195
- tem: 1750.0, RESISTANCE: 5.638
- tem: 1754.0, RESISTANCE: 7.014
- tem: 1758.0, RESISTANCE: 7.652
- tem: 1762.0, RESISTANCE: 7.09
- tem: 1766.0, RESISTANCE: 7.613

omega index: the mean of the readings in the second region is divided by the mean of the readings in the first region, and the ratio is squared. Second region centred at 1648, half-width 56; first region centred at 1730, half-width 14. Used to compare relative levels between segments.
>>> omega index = 1.8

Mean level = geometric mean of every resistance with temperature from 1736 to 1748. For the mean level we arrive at 4.3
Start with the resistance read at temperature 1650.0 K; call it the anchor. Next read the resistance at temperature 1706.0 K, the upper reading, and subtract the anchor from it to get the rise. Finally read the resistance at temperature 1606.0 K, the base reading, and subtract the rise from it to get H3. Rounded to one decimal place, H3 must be 10.2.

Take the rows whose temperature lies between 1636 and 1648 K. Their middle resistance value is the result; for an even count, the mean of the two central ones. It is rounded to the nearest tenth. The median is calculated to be 9.8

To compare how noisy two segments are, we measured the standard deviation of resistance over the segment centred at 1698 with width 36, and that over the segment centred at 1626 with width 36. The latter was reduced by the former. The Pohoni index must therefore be 0.05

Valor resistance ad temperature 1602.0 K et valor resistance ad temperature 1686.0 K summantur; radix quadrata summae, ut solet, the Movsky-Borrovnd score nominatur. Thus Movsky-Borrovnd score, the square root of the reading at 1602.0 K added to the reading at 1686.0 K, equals 4.18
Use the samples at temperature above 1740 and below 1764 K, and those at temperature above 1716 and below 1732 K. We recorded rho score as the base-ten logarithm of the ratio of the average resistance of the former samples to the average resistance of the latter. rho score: -0.14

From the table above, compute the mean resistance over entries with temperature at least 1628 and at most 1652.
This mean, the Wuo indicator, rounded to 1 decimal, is 9.6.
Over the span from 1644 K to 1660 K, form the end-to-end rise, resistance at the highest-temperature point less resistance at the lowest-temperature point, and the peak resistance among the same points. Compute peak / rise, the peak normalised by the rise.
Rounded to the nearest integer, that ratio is -49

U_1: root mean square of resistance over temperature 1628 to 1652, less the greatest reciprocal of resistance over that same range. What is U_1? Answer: 9.5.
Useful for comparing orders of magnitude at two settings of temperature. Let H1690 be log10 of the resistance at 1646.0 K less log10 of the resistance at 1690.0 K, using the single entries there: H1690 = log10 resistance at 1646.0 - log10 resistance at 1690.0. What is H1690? 0.06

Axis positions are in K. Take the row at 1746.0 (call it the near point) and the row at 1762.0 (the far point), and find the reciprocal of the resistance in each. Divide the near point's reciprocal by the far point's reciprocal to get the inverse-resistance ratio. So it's 1.69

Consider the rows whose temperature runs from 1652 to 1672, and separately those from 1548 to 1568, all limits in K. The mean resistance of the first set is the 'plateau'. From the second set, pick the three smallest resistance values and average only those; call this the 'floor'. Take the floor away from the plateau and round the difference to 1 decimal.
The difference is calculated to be 1.2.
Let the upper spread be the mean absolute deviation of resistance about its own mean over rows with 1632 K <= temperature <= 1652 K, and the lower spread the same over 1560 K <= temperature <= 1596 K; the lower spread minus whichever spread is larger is 0.00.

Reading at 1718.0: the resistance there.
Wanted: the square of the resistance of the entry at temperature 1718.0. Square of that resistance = 67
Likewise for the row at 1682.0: 63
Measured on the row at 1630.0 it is 87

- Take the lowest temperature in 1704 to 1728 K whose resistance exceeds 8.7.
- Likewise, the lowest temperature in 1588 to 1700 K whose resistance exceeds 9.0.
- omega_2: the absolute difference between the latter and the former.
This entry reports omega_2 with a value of 96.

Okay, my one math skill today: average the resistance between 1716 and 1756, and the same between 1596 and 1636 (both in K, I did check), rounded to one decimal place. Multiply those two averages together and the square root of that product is 7.6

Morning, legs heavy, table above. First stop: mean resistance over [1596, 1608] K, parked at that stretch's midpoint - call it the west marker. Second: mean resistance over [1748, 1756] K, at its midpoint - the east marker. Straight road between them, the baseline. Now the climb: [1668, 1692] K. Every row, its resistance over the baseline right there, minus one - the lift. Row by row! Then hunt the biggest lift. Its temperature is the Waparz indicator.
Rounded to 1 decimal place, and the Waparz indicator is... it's 1674.0 K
